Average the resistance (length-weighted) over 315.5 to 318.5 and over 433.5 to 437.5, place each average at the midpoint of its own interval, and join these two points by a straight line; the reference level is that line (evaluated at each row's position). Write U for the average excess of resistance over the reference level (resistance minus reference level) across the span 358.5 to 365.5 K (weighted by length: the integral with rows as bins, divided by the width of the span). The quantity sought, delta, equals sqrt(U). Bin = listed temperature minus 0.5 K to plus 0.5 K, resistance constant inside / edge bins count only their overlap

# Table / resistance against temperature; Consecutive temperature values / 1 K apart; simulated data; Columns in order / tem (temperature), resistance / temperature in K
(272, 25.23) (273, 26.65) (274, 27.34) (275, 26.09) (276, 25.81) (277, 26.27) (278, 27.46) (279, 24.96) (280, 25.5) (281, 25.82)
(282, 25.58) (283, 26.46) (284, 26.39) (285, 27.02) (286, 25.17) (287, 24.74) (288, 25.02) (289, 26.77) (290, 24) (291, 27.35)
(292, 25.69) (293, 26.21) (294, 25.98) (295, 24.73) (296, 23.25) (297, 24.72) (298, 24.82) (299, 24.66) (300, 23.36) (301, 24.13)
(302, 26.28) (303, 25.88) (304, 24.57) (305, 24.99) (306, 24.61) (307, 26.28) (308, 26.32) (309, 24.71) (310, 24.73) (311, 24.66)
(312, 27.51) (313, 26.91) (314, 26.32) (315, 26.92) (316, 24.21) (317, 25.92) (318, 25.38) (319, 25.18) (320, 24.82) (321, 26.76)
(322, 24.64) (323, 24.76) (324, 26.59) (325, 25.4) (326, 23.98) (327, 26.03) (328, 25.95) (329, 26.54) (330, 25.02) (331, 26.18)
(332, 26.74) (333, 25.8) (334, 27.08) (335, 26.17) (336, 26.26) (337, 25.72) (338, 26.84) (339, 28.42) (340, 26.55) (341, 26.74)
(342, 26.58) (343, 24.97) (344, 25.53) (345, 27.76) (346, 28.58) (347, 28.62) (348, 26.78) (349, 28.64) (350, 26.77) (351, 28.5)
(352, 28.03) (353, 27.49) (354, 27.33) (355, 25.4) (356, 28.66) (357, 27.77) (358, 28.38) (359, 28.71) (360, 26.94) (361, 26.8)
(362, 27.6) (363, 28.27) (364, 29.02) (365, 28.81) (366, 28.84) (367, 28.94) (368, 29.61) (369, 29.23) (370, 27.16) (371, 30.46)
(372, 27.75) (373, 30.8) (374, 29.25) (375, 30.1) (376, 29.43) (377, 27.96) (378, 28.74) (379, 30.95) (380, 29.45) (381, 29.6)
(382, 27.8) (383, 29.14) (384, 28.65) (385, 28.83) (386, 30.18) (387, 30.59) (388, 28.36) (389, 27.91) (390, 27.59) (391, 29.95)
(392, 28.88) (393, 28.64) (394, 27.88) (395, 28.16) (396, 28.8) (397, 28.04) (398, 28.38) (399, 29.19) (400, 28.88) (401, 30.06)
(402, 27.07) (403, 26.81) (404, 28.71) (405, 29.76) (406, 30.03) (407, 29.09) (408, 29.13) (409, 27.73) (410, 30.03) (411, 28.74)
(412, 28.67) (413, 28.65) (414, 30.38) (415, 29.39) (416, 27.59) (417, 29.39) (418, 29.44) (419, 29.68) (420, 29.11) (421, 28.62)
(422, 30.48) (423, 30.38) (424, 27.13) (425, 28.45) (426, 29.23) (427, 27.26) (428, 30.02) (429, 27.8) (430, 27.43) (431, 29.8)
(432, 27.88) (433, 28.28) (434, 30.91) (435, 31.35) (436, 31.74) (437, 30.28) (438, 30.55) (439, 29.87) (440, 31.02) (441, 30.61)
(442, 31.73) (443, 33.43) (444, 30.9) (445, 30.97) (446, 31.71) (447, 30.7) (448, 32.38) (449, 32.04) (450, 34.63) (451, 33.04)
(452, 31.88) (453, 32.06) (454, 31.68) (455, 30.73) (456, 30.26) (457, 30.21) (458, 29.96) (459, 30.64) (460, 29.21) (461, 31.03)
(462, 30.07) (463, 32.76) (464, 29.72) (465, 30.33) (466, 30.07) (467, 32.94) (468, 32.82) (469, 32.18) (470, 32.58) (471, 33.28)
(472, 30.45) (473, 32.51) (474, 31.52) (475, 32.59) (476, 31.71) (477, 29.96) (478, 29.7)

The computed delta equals 0.78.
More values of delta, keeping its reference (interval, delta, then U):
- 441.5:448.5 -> 0.38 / 0.1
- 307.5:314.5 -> 1.00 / 1.0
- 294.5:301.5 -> 0.12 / 0.0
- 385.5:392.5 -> 0.56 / 0.3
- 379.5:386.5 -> 0.80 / 0.6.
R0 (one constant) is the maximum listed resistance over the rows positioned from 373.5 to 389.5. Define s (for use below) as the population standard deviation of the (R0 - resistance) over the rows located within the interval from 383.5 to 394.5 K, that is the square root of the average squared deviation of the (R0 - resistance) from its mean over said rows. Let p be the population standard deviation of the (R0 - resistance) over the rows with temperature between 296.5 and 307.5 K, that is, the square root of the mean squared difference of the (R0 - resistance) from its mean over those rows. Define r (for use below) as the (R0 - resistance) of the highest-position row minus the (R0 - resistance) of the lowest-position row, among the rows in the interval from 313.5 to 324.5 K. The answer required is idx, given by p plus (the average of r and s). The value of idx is 1.19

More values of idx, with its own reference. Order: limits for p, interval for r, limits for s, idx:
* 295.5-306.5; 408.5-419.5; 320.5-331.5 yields 0.33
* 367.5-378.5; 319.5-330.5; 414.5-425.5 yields 1.49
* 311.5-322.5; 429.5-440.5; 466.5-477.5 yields -0.25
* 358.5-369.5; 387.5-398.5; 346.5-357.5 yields 1.36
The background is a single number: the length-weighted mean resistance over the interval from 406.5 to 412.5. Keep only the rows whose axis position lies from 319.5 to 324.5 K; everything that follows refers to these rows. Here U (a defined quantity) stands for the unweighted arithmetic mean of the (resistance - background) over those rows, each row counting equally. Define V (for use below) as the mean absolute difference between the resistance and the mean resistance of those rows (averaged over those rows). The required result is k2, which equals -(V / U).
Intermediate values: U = -3.4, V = 0.93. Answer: 0.27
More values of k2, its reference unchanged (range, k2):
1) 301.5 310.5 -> 0.21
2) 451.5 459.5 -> -0.35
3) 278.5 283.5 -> 0.12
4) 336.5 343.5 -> 0.29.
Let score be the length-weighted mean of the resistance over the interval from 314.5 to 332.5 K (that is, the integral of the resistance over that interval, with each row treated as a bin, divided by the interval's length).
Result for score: 26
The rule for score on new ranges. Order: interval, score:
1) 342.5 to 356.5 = 27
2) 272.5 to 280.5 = 26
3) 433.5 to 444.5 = 31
